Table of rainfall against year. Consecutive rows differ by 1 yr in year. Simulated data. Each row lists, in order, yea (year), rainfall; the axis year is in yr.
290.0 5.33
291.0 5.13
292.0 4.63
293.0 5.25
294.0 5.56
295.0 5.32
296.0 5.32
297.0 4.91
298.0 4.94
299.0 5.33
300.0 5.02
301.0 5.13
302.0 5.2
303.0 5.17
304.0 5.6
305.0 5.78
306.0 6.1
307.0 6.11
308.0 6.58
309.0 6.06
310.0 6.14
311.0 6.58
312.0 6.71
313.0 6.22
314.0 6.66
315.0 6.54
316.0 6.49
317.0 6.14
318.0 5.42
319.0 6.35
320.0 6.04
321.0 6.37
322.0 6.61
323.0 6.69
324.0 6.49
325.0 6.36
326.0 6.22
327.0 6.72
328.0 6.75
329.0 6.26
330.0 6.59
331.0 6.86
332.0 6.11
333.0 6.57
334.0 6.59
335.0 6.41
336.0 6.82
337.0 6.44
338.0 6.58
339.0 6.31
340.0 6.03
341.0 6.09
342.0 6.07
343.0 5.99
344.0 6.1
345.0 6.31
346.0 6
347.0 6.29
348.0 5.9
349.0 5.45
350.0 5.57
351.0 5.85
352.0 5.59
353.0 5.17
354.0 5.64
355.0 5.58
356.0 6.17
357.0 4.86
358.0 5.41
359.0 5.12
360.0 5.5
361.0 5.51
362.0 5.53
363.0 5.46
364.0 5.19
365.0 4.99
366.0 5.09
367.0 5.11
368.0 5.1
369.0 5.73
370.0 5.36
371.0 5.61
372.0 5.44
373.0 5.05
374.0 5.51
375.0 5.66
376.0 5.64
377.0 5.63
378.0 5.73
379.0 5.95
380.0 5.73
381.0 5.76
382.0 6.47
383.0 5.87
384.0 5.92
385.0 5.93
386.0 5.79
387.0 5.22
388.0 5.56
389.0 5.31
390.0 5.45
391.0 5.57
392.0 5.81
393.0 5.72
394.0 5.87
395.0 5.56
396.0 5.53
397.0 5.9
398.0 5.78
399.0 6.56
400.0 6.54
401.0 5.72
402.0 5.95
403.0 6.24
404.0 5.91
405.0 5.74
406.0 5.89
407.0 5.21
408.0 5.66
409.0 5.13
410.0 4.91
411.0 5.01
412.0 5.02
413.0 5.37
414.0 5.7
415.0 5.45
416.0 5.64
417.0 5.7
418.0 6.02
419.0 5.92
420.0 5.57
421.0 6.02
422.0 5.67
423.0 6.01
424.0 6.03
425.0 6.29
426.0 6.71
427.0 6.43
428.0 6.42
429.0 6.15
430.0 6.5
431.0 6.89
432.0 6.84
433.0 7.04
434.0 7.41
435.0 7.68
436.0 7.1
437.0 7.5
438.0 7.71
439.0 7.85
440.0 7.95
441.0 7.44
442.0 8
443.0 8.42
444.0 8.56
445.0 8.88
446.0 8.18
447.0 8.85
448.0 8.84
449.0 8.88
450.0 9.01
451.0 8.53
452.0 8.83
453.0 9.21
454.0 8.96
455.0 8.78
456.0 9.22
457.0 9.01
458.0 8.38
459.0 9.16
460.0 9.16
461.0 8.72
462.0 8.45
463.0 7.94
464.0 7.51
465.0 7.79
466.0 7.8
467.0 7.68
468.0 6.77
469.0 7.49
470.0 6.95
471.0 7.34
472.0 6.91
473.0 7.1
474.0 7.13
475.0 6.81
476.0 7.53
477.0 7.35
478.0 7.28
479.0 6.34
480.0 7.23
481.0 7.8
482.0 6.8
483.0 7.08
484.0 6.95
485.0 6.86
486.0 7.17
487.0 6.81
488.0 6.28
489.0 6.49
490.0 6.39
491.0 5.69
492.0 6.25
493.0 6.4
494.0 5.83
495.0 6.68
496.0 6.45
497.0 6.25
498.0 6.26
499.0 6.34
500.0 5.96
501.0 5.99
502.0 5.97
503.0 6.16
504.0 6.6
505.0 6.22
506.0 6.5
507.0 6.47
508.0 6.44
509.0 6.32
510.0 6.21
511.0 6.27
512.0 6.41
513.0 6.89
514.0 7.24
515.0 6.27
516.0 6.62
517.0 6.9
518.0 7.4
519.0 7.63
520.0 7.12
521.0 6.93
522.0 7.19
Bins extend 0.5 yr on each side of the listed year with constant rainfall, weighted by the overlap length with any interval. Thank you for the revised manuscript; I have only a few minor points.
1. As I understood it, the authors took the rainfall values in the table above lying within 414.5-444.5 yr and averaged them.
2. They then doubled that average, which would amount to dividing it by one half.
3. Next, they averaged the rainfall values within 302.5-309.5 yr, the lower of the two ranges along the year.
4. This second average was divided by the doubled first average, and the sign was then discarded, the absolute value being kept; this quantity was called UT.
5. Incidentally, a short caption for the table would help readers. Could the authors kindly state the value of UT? 0.437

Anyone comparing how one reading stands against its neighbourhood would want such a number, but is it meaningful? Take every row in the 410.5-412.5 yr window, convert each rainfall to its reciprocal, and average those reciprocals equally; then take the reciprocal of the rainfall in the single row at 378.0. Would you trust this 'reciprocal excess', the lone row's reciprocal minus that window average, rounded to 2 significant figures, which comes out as -0.025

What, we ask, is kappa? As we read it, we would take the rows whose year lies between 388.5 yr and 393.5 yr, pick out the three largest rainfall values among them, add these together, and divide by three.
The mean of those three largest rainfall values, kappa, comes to 5.70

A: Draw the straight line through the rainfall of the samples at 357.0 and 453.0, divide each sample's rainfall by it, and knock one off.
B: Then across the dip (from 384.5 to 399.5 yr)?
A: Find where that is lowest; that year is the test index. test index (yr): 396.0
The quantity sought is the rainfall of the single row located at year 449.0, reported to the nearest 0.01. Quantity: 8.88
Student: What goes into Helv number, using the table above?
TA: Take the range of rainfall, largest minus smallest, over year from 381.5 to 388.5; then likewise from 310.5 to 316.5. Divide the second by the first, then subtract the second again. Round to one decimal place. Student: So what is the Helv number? -0.1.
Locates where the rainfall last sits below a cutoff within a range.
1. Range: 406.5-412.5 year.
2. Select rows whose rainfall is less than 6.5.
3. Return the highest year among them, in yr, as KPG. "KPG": 412.0 yr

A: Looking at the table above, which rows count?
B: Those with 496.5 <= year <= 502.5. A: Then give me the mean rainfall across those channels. 6.1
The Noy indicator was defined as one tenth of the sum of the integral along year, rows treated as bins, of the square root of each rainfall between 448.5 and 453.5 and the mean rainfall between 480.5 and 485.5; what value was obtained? 2.20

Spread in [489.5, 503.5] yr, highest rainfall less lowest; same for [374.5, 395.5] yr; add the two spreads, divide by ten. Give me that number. 0.22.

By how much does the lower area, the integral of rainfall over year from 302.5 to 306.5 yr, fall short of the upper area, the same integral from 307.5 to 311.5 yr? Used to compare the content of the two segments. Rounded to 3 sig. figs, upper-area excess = 2.71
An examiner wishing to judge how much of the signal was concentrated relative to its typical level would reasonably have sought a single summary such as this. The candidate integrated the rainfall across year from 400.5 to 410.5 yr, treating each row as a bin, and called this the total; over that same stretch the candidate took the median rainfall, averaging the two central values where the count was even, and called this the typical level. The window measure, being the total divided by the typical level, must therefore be 9.8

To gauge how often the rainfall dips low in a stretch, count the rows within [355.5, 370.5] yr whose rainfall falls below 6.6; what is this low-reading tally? 15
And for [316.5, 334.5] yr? 13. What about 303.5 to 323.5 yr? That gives 16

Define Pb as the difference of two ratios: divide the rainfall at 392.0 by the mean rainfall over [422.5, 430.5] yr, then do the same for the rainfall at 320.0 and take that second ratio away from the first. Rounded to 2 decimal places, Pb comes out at -0.04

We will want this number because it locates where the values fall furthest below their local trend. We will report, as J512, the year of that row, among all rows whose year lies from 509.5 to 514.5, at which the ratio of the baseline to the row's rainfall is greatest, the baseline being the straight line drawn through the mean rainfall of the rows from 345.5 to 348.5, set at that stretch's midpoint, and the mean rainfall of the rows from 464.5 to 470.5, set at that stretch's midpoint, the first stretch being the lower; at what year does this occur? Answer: 510.0 yr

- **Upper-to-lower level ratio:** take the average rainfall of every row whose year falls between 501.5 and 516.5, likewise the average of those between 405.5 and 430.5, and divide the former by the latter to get 1.11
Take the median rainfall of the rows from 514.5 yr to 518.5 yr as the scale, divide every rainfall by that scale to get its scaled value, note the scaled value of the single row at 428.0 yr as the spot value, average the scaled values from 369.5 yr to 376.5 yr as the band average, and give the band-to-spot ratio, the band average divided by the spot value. 0.85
